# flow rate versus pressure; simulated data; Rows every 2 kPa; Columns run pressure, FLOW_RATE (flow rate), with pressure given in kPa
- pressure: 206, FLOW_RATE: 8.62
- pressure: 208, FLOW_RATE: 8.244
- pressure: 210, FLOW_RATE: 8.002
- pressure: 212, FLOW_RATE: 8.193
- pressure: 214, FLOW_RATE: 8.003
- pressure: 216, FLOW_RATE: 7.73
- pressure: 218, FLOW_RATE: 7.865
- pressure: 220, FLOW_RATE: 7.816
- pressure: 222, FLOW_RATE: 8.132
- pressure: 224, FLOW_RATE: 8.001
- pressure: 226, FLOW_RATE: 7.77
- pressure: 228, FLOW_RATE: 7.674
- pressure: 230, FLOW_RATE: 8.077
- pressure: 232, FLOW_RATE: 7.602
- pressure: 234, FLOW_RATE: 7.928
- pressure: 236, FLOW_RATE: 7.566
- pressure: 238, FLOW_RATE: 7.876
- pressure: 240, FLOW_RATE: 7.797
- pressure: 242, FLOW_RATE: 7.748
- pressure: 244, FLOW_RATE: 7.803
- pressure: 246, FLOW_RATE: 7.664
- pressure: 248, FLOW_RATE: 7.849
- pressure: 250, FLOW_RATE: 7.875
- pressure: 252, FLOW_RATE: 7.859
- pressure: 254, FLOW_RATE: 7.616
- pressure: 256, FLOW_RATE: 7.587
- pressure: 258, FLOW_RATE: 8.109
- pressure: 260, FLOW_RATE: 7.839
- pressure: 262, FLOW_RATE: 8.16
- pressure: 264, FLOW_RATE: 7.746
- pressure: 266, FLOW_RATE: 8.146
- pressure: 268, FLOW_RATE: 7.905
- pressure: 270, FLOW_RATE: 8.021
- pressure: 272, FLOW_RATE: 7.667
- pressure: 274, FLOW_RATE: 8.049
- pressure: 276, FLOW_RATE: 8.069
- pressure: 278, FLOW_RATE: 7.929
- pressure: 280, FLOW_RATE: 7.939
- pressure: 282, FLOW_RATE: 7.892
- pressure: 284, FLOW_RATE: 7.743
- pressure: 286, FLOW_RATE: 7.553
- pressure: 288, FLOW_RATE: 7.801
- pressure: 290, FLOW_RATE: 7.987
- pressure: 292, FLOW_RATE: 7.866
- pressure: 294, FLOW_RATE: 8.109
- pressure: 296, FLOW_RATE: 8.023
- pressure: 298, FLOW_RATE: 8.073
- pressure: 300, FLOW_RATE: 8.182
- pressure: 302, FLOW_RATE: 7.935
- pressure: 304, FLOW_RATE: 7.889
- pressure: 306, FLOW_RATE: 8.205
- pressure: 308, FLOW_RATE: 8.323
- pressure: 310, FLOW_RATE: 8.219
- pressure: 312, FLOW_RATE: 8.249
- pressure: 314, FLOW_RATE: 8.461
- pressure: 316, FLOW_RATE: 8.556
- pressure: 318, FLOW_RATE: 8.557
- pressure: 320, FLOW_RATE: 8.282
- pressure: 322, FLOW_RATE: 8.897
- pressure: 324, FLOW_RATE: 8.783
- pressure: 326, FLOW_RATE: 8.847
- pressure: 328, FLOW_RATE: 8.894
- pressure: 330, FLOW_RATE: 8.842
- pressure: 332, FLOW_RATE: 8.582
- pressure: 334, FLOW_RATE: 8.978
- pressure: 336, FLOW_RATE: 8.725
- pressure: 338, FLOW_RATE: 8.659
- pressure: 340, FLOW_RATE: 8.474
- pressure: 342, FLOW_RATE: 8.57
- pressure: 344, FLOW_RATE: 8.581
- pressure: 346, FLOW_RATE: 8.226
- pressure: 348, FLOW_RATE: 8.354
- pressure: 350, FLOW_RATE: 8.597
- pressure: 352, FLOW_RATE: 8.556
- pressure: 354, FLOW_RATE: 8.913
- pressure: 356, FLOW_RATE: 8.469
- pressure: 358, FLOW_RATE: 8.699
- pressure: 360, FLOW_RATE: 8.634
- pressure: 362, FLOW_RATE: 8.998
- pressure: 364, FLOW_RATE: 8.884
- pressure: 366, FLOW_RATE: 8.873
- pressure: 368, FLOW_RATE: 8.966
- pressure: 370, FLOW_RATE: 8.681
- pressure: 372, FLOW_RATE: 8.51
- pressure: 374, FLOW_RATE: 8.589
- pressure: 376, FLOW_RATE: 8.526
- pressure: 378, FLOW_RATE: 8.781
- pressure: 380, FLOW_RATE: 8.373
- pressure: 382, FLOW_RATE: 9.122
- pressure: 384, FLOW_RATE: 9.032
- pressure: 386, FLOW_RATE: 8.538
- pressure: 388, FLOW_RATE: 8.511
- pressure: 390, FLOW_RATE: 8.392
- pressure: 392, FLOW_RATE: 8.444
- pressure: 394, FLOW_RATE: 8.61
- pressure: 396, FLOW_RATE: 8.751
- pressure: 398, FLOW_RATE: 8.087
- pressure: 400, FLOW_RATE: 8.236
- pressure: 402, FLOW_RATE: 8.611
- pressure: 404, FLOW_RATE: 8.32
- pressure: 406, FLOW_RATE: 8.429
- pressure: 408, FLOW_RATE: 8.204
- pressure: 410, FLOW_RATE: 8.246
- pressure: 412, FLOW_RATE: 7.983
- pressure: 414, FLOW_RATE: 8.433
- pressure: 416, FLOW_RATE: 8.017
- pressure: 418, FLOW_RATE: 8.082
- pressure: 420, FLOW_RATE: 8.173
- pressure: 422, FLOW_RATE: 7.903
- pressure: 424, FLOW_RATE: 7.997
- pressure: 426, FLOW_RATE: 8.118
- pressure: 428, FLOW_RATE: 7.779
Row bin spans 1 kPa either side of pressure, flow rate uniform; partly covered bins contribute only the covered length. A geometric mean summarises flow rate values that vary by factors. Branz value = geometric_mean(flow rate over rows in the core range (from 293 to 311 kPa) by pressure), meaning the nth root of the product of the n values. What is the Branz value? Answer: 8.1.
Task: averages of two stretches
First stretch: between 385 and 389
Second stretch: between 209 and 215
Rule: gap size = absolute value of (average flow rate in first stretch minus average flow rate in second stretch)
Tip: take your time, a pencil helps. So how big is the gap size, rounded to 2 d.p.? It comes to 0.46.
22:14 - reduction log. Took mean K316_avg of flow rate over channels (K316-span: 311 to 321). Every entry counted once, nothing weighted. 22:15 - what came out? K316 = 8.42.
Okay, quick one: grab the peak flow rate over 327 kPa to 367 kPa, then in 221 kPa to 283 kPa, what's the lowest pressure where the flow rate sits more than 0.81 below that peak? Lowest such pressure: 222 kPa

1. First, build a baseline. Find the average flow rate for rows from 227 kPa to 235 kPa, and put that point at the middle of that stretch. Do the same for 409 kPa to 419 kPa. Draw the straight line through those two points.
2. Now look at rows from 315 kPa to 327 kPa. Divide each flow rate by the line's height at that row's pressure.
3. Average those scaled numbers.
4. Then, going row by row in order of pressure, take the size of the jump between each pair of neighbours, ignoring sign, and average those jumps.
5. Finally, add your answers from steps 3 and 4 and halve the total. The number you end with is 0.555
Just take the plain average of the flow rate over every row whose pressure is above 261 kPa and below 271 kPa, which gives 8.0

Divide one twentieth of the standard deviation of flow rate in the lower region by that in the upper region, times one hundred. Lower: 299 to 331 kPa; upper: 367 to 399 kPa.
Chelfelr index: 6.3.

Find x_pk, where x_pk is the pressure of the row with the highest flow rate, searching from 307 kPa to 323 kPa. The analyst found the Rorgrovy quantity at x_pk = 322 kPa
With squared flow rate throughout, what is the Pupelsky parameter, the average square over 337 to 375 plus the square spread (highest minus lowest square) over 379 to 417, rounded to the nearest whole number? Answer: 94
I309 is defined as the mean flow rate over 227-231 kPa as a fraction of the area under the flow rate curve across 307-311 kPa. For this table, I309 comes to 0.238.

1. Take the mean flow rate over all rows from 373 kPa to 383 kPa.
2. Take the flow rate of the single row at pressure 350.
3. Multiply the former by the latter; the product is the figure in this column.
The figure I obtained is 75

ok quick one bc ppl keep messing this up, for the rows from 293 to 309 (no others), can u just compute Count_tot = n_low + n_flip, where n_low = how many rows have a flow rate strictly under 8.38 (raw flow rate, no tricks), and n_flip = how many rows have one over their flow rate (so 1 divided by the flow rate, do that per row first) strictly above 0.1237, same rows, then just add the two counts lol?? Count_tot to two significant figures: 12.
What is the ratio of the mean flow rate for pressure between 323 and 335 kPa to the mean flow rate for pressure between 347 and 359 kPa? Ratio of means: 1.03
